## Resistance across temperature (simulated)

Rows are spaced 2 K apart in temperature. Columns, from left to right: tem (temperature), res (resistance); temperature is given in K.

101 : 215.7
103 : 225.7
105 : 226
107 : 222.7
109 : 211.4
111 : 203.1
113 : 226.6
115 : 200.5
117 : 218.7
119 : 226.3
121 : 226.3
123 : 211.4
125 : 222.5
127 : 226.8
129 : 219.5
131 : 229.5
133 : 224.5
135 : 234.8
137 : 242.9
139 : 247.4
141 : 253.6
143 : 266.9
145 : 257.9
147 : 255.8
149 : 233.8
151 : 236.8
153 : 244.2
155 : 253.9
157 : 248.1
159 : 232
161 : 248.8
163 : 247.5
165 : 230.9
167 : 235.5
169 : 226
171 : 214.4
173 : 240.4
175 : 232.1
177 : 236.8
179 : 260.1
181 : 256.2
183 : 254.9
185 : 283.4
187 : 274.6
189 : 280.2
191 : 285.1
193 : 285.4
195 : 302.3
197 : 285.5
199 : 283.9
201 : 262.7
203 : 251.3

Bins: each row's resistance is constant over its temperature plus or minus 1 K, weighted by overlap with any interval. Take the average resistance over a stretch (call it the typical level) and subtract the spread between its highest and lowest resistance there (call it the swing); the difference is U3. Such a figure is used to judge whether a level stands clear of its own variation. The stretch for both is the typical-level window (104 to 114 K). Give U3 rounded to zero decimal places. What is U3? 194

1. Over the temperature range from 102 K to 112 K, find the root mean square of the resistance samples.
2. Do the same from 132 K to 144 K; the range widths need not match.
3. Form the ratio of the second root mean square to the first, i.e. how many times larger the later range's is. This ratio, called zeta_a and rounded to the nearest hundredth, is 1.13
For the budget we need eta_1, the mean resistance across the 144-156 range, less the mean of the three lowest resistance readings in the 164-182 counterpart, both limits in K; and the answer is 23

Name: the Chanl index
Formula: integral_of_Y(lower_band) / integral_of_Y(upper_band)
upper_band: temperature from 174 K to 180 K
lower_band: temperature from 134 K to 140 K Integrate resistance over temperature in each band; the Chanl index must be 0.99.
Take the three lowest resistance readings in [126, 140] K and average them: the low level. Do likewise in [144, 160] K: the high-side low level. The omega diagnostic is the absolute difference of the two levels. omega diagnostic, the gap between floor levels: 11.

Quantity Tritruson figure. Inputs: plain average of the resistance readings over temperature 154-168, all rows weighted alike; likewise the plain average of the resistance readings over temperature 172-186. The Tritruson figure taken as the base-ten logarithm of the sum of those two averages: 2.69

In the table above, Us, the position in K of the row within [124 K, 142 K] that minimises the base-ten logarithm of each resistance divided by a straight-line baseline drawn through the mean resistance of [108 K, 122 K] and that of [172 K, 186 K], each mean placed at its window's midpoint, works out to 129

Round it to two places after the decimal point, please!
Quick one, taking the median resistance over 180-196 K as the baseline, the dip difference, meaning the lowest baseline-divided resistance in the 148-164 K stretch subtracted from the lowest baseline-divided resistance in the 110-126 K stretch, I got -0.11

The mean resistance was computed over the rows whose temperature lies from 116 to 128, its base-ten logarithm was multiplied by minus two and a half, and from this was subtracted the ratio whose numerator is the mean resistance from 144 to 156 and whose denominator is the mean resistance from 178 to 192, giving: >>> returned -6.78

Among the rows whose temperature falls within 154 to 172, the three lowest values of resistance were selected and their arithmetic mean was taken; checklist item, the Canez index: 224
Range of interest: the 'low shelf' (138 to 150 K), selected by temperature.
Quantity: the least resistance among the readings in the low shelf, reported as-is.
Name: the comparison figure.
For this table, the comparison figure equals 233.8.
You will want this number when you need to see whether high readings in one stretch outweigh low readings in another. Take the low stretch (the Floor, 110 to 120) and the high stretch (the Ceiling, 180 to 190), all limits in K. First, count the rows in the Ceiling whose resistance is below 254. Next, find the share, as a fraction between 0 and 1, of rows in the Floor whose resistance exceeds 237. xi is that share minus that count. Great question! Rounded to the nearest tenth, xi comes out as 0.0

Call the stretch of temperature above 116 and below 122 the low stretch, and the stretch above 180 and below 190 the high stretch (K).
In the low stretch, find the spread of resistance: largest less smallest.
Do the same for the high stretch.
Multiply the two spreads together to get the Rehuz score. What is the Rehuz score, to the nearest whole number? 217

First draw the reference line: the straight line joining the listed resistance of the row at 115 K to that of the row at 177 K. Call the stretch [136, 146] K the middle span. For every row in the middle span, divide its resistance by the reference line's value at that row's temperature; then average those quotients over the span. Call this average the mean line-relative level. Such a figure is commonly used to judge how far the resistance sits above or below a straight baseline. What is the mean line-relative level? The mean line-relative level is 1.18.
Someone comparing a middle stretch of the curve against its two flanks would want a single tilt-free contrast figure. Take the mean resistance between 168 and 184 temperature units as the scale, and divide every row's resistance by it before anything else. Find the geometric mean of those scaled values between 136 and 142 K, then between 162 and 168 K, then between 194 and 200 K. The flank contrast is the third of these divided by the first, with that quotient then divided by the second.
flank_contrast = 1.18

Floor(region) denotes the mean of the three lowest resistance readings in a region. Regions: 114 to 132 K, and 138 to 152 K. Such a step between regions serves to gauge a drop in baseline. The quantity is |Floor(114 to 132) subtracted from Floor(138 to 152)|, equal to 29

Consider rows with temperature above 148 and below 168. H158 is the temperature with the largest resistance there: 155 K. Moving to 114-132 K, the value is 131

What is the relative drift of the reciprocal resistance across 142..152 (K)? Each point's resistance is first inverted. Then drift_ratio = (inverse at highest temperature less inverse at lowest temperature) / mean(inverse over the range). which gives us 0.12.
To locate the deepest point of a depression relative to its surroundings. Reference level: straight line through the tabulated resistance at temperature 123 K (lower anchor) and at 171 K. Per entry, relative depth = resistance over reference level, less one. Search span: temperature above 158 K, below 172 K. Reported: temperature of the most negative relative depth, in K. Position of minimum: 171 K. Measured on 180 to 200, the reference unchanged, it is 183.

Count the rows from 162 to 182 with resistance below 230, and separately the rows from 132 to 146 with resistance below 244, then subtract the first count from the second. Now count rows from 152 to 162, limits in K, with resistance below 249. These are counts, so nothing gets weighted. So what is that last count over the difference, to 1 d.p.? 4.0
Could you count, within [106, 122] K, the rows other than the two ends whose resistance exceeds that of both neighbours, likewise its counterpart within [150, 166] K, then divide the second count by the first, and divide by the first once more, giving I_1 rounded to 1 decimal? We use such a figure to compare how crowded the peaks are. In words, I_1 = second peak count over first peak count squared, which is 2.0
